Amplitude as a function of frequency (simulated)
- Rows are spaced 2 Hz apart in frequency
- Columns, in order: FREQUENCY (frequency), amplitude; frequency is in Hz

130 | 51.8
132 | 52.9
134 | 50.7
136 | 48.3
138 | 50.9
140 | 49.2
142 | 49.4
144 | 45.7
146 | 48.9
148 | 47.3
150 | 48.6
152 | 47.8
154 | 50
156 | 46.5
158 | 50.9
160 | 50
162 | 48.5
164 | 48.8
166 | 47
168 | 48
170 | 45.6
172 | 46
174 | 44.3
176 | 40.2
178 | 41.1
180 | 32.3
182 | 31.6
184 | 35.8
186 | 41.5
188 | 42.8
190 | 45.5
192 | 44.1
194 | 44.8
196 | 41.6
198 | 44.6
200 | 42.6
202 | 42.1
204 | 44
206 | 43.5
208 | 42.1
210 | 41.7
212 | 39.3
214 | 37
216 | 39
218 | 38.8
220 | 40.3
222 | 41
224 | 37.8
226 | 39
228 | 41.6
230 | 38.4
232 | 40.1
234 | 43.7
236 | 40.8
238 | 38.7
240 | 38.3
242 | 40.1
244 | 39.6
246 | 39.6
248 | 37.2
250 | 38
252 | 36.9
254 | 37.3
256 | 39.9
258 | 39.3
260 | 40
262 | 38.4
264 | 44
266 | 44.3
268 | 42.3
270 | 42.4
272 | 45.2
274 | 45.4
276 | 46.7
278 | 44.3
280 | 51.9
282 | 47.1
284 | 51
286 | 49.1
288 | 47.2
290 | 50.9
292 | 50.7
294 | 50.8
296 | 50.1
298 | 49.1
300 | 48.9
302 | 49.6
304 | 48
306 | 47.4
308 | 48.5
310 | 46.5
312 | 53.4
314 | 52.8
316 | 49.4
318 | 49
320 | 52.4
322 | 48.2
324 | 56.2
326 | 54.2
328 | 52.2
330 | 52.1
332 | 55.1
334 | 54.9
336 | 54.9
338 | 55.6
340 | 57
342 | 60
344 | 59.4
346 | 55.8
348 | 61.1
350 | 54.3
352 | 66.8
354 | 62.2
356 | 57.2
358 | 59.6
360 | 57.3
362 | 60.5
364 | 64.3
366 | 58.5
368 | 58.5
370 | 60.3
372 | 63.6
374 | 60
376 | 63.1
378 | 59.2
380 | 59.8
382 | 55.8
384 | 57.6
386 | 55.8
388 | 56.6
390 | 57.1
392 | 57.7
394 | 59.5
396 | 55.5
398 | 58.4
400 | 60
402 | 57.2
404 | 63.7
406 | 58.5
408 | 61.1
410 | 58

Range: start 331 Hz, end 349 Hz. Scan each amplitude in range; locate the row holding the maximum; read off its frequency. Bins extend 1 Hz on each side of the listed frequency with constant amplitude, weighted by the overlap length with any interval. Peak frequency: 348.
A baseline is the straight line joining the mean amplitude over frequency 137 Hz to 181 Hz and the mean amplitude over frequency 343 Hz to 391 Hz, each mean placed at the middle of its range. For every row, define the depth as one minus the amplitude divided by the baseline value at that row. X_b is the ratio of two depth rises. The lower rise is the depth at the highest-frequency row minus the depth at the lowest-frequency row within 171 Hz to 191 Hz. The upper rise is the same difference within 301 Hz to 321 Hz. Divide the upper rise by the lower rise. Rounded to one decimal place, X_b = -1.0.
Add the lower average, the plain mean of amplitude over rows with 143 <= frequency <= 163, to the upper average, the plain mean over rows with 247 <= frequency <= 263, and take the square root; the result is 9.3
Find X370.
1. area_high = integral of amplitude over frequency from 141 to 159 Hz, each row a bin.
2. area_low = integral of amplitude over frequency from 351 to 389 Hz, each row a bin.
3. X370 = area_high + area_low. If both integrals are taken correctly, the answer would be 3144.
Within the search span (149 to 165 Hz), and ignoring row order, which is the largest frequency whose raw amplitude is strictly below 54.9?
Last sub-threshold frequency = 164 Hz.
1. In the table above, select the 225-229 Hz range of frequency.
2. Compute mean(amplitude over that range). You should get 40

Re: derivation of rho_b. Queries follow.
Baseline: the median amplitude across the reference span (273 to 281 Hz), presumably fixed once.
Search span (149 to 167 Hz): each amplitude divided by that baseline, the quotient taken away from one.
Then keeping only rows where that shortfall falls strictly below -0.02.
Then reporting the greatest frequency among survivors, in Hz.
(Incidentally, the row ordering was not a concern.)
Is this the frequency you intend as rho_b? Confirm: 166 Hz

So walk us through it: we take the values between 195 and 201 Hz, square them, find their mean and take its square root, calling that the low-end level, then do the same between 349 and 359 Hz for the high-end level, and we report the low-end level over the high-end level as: 0.71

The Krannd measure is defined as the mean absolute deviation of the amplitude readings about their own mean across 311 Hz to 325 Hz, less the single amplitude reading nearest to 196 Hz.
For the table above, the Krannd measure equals -39.2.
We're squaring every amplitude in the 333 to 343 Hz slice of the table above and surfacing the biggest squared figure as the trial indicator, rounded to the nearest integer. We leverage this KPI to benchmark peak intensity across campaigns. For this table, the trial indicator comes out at 3600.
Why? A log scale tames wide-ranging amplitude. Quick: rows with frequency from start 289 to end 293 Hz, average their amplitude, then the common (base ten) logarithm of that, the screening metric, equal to 1.71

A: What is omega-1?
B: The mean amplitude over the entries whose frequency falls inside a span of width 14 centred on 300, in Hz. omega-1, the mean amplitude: 49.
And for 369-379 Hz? 61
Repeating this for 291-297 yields 51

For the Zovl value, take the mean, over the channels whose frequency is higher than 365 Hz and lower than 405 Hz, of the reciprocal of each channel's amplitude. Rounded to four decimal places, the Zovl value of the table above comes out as 0.0170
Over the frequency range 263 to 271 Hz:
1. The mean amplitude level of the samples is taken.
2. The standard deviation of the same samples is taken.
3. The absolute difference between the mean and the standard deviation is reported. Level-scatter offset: 42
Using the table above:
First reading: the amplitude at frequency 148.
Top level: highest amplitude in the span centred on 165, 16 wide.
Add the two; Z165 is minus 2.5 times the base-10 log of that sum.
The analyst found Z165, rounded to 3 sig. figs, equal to -4.98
